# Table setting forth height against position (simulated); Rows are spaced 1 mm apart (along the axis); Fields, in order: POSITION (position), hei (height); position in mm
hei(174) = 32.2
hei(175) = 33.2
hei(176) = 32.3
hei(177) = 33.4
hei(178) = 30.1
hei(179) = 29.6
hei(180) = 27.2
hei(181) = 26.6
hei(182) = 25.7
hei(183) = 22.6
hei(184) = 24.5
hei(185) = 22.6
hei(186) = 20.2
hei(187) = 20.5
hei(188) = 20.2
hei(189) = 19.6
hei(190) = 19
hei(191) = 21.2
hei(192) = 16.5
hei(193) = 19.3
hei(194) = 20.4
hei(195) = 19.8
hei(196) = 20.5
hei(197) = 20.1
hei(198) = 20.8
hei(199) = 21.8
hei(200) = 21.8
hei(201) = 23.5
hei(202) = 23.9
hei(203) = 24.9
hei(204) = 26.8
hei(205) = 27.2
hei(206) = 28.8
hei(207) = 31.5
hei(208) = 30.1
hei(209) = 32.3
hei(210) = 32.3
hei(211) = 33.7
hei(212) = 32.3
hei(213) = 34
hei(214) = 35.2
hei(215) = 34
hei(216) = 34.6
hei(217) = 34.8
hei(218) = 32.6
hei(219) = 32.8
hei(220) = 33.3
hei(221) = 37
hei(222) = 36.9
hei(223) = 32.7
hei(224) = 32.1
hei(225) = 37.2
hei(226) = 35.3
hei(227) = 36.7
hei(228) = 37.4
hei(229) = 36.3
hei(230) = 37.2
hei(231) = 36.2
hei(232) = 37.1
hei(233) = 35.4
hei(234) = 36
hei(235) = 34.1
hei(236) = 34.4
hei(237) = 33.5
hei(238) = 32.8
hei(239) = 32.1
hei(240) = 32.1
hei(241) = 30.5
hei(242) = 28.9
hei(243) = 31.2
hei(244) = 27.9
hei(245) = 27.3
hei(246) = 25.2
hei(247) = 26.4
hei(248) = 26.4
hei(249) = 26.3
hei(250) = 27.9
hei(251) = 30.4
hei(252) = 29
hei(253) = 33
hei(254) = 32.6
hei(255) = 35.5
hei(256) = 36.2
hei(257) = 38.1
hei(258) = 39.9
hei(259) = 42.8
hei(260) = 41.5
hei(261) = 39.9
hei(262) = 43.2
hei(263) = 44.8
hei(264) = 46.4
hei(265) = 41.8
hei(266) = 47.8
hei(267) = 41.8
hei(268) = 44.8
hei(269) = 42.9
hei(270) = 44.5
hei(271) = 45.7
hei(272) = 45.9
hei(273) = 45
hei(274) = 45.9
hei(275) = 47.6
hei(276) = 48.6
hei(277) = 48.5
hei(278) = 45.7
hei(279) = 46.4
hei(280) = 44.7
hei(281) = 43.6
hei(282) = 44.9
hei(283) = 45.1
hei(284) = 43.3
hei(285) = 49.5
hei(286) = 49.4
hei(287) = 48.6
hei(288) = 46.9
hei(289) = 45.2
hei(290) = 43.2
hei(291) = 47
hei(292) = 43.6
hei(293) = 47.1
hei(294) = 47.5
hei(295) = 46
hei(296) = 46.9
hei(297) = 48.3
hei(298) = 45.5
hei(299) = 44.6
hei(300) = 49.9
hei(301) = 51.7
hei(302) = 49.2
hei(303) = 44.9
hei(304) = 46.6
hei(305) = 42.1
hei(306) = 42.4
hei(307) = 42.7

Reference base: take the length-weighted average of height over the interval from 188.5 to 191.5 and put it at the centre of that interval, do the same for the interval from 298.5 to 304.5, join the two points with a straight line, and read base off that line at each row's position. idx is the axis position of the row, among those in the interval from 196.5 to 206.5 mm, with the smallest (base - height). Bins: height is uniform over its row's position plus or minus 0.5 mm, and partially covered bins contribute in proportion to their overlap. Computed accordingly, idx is 206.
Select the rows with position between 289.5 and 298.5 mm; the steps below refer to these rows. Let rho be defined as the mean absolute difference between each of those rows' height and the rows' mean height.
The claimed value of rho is 1.4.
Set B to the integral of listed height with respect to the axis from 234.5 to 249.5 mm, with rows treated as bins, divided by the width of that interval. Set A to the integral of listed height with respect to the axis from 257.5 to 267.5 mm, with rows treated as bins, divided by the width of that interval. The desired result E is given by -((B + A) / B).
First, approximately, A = 43.0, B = 30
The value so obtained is -2.4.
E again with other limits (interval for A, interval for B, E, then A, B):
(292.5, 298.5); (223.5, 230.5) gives -2.3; 46.9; 36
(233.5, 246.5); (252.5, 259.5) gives -1.8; 31.2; 37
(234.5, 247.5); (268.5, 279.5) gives -1.7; 30.5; 46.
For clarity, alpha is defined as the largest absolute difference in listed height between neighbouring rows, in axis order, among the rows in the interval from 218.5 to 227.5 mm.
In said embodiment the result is 5.1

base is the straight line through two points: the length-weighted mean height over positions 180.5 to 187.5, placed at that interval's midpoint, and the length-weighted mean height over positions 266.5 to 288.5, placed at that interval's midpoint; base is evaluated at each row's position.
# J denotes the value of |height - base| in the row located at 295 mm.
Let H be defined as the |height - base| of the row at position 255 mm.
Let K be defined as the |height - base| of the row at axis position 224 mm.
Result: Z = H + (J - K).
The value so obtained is 8.2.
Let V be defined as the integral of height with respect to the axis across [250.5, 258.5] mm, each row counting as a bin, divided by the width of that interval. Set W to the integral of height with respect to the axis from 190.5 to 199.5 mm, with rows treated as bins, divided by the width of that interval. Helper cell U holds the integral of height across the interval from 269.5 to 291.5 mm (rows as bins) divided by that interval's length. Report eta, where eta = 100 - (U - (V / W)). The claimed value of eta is 56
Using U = 46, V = 34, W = 20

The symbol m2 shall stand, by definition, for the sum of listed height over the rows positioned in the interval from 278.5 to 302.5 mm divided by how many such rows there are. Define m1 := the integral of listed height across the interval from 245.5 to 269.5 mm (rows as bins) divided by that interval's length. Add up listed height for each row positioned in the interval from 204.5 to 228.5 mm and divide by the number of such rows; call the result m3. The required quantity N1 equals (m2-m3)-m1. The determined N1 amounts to -24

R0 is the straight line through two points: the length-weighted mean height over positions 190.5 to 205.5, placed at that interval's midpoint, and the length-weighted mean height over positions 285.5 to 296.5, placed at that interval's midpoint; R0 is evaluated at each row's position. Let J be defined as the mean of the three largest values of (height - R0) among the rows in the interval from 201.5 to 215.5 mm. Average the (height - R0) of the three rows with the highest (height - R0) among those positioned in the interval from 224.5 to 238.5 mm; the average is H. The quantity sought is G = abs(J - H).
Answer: 0.9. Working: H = 8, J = 8.5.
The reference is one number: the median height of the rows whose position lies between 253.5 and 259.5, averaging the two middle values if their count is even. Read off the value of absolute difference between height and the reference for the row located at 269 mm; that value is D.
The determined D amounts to 6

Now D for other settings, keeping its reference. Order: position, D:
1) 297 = 11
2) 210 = 5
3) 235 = 3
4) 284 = 6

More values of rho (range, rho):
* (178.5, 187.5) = 2.6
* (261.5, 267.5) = 2.0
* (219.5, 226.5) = 1.9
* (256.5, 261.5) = 1.4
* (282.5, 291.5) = 2.0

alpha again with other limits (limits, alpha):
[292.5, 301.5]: 5.3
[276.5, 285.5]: 6.2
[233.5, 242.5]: 1.9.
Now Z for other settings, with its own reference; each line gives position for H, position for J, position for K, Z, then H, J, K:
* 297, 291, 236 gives 3.0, 2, 2.1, 1.4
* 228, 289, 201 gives 3.1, 4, 3.5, 3.9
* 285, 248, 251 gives 5.1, 2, 12.3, 9.1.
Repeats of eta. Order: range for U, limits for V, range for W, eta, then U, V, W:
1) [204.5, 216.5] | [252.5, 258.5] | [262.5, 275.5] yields 69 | 32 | 36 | 45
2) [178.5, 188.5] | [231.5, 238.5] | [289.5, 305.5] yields 77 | 24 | 35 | 47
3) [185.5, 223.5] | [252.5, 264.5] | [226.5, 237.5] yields 74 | 27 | 39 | 36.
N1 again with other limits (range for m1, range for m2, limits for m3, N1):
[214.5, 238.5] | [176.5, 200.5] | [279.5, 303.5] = -59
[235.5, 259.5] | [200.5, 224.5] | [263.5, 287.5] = -46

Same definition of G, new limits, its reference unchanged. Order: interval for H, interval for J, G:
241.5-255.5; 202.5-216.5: 11.0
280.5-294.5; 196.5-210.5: 3.3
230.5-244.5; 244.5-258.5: 4.9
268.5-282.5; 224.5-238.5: 1.9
